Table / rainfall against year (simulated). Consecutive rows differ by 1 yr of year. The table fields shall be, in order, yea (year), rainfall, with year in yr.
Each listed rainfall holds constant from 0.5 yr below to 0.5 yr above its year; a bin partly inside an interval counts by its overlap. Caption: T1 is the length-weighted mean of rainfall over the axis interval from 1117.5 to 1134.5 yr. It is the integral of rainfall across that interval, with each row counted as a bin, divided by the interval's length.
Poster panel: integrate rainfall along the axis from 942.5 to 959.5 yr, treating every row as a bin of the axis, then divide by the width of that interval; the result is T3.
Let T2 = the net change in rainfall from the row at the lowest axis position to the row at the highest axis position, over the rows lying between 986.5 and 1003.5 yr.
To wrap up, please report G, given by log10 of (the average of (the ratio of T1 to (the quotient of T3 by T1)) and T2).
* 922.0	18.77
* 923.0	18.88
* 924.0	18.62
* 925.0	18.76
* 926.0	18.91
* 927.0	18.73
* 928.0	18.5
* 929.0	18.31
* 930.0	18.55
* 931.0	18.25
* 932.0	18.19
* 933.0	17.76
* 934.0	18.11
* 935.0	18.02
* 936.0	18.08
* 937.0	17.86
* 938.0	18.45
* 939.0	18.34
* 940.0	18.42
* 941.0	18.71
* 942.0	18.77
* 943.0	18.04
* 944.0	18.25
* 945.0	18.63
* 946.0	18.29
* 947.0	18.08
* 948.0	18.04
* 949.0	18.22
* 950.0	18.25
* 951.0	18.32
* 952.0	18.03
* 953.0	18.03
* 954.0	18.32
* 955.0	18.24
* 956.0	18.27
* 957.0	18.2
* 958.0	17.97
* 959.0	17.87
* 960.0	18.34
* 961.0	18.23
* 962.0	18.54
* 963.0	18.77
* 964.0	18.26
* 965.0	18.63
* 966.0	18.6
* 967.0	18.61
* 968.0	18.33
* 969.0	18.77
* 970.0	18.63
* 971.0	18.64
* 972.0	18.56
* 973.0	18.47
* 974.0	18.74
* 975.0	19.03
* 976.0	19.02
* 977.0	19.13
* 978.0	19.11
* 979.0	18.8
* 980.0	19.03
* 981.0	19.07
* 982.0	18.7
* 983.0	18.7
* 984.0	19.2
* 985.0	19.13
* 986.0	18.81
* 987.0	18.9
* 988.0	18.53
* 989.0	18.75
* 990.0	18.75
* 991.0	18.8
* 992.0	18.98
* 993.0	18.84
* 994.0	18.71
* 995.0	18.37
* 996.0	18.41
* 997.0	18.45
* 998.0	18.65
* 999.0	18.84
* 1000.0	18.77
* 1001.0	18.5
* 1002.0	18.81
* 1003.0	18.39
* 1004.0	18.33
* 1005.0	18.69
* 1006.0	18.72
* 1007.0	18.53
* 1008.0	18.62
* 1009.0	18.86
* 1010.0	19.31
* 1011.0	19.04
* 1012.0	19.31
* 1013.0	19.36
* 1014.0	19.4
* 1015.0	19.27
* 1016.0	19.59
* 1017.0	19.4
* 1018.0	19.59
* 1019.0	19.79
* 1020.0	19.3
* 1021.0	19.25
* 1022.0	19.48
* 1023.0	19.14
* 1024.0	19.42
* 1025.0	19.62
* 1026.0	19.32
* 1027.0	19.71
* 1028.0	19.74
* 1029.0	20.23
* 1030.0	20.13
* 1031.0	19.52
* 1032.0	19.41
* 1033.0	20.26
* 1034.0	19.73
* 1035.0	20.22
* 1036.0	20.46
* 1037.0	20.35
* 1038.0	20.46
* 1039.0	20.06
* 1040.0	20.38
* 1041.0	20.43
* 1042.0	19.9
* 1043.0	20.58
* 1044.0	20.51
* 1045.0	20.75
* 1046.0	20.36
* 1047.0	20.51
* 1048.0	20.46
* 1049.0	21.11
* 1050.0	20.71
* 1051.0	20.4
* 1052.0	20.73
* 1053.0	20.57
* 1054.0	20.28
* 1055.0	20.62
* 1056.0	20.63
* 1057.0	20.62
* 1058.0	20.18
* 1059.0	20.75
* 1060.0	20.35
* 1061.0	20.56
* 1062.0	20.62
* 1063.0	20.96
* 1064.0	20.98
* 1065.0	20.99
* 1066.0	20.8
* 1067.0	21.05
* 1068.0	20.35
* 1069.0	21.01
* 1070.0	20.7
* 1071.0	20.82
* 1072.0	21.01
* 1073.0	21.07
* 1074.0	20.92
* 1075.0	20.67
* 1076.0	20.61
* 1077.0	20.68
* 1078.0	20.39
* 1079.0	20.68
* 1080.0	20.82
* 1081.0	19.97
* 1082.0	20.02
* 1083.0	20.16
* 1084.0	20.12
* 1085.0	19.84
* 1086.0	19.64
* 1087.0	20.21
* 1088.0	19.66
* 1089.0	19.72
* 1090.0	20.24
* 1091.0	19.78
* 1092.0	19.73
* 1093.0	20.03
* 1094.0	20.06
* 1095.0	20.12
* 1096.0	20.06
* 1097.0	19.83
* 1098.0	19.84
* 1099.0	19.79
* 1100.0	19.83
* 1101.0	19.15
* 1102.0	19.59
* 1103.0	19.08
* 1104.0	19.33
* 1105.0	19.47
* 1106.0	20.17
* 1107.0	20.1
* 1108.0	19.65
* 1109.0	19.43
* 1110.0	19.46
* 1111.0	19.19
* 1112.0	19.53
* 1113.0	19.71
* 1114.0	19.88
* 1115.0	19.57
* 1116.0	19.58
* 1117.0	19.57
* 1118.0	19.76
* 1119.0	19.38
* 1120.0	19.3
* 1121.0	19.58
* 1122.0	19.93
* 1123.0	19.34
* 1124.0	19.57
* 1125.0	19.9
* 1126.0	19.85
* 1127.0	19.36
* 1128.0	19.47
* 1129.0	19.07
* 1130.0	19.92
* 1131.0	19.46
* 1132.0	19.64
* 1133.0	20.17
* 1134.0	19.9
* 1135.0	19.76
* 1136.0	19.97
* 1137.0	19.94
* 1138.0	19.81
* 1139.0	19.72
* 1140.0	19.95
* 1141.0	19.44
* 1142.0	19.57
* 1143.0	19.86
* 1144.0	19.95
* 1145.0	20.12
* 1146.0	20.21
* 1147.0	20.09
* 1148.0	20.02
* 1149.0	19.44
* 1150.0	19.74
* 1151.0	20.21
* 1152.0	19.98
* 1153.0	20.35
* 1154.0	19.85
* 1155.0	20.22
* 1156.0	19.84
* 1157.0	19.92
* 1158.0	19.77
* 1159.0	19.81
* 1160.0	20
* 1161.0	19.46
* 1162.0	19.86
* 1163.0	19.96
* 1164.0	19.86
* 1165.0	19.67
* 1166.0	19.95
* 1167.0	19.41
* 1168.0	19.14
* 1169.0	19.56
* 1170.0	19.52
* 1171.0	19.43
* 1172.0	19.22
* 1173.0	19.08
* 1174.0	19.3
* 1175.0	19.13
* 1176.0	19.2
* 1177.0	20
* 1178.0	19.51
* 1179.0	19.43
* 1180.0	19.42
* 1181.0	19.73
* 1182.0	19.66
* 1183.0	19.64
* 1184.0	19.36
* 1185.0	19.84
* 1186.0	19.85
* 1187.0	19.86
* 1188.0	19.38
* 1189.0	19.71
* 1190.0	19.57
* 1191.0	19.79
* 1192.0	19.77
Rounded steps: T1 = 19.6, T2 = -0.5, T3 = 18.2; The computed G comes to 1.014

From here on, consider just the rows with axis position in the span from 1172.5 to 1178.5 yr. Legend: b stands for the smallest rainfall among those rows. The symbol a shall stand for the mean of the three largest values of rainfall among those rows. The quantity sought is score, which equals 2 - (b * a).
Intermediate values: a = 19.6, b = 19.08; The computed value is -372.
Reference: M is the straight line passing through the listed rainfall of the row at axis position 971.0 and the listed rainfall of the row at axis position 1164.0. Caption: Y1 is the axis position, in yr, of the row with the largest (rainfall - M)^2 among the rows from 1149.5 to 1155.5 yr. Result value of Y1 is 1153.0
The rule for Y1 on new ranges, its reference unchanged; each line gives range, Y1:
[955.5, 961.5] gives 959.0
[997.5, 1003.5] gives 1003.0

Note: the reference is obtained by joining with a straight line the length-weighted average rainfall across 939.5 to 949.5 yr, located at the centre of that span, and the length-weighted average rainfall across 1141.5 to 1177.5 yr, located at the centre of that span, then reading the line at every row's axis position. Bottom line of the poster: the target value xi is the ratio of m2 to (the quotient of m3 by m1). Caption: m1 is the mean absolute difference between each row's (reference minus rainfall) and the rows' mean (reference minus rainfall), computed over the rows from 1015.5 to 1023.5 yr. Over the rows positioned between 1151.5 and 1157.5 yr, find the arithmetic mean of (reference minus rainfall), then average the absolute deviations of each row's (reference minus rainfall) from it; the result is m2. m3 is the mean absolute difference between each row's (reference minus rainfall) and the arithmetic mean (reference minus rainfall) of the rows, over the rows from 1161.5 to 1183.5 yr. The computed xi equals 0.13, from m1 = 0.17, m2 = 0.174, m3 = 0.243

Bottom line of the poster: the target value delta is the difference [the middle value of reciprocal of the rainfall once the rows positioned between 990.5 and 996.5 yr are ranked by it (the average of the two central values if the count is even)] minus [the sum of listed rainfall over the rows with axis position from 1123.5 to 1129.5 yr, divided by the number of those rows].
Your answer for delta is -19.5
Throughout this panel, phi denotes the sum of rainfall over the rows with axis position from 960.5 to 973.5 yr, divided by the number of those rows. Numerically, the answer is 18.5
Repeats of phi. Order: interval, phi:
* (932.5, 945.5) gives 18.3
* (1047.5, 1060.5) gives 20.6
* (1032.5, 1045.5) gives 20.3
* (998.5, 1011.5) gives 18.7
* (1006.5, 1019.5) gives 19.2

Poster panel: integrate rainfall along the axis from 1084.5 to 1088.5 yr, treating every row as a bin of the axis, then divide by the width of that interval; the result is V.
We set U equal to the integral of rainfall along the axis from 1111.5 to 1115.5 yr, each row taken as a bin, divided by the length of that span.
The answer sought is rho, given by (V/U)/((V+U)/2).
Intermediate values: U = 19.7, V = 19.8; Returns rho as 0.0510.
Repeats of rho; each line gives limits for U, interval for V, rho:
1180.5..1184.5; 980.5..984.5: 0.0501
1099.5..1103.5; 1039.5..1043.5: 0.0527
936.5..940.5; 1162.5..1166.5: 0.0570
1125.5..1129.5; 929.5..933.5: 0.0497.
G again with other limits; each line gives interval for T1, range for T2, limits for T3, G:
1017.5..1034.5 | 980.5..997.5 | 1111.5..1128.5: 0.978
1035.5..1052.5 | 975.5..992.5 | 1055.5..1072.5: 1.004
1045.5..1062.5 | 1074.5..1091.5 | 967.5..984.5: 1.033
